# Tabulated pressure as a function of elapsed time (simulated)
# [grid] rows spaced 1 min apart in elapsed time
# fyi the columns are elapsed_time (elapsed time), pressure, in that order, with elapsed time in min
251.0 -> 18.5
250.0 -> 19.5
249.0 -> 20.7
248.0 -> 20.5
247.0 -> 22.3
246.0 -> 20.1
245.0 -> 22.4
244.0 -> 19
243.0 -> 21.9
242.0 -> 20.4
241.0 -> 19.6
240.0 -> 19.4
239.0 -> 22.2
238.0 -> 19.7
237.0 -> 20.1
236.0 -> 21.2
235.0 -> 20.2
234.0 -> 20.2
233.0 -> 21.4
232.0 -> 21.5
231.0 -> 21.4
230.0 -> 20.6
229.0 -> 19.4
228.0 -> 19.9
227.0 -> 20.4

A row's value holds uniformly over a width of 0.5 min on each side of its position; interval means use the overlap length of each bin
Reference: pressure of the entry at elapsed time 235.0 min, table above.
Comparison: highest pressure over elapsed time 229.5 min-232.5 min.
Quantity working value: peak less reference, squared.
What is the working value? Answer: 1.7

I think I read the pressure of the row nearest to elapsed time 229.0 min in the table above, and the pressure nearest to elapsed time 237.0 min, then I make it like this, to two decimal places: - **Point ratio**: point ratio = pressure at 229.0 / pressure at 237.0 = 0.97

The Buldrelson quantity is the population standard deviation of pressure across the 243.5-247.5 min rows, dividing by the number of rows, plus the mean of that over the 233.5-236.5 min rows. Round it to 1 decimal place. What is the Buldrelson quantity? 22.0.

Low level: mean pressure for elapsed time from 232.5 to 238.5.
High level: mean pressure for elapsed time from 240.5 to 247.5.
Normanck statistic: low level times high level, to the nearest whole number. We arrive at 426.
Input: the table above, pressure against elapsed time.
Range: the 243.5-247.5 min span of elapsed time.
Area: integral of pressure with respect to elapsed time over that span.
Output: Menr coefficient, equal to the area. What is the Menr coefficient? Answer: 84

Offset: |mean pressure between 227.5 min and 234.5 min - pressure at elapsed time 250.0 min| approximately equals 1.1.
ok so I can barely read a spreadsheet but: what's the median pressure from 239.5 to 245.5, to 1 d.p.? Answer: 20.0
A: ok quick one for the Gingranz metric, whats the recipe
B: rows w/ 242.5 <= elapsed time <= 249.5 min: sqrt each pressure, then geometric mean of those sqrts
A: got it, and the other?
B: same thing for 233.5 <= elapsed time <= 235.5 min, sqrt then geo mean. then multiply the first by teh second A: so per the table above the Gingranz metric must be 20.6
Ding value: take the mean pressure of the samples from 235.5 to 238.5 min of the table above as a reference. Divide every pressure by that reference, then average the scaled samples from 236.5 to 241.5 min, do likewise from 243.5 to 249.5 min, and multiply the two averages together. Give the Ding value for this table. 1.02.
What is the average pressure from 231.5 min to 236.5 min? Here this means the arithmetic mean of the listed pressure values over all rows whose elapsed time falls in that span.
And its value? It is 20.9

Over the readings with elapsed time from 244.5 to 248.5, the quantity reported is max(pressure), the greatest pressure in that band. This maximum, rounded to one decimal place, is 22.4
